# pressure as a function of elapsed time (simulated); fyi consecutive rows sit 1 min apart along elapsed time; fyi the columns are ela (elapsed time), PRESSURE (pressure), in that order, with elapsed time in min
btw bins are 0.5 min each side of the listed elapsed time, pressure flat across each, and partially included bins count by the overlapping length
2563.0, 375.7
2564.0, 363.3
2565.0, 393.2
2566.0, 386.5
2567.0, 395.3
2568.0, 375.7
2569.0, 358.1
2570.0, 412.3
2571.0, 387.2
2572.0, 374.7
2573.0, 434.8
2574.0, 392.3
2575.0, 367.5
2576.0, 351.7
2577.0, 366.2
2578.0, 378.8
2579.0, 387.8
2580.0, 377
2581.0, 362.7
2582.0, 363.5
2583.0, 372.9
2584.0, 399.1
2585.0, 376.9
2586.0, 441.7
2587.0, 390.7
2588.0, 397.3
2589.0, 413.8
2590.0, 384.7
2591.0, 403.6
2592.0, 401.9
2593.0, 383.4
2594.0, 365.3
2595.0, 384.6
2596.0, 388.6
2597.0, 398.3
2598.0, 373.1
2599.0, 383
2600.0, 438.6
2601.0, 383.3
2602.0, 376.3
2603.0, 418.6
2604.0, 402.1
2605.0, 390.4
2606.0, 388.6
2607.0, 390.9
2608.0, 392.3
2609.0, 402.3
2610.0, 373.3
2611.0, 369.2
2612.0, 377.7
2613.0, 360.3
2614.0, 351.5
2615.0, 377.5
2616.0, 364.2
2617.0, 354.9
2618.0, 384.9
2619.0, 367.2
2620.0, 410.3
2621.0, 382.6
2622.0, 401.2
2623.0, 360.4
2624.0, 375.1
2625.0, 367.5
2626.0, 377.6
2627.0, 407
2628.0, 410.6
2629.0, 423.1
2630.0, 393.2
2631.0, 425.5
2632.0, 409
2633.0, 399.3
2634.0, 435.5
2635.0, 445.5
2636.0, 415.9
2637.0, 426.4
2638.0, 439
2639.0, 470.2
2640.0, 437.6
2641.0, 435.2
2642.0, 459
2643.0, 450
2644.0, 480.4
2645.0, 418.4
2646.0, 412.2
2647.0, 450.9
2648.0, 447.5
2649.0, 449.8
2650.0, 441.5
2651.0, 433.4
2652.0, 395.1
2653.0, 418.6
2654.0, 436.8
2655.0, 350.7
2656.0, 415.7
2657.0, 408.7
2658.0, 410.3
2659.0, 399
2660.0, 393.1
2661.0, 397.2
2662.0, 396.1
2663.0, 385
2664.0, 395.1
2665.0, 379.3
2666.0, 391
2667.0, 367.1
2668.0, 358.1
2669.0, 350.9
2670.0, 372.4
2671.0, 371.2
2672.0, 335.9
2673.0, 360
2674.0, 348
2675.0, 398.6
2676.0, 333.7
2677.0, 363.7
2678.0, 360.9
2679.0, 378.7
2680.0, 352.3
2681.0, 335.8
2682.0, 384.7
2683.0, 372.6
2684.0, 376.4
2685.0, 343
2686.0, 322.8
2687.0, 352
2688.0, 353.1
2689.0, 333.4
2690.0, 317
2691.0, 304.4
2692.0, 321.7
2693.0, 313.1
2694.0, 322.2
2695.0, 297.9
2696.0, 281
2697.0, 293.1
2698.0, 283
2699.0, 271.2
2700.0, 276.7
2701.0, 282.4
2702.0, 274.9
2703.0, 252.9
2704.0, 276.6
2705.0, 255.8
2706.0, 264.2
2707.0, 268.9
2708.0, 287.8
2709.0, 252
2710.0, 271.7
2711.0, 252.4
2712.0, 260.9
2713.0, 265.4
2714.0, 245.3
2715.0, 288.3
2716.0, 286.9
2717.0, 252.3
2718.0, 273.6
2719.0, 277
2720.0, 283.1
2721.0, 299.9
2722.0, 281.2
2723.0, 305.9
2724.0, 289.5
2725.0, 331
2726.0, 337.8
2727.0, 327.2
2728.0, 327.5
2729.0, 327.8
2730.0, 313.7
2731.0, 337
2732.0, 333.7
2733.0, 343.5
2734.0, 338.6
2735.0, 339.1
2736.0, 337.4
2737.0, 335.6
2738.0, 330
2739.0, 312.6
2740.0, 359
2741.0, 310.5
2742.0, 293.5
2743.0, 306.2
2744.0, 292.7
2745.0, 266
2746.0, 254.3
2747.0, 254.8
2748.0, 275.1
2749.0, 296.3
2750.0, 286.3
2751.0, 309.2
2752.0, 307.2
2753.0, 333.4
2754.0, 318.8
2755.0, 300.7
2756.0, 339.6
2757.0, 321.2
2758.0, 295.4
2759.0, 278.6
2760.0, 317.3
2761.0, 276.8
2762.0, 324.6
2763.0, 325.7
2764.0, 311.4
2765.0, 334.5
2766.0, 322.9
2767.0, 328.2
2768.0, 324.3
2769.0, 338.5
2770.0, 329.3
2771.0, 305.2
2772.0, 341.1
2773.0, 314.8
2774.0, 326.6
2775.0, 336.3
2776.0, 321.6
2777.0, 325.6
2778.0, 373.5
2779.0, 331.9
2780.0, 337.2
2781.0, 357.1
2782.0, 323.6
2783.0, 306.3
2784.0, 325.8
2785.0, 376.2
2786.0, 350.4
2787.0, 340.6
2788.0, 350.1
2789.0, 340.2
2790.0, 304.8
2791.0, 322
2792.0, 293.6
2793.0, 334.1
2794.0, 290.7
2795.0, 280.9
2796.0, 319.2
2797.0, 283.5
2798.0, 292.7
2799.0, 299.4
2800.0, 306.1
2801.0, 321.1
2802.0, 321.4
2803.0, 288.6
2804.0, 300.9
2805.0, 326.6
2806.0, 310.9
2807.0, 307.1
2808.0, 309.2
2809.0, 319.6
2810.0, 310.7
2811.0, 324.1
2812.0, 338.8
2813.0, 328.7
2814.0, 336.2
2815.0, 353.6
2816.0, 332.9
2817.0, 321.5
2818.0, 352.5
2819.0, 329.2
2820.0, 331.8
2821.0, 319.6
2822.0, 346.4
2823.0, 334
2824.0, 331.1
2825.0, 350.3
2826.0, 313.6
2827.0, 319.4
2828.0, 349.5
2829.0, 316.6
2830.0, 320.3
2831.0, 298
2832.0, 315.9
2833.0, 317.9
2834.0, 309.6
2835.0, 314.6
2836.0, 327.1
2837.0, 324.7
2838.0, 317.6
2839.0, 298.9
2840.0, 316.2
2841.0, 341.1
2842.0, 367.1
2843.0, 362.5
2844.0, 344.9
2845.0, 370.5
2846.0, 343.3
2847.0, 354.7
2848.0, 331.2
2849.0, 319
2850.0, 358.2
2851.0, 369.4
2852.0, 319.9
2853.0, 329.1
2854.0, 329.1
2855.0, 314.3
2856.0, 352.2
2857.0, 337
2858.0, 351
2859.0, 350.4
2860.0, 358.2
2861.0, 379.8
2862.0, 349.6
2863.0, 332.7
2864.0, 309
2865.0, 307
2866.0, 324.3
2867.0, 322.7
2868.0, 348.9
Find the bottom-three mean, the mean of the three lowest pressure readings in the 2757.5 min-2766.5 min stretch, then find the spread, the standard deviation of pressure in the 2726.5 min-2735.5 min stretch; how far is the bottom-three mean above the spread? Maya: 275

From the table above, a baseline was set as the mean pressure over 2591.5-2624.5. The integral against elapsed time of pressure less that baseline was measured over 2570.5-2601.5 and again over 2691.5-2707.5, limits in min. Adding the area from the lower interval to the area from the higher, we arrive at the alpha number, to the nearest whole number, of -1487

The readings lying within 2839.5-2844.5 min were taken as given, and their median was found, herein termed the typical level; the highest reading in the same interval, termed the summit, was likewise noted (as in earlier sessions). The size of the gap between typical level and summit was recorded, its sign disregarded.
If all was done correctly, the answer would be 22.2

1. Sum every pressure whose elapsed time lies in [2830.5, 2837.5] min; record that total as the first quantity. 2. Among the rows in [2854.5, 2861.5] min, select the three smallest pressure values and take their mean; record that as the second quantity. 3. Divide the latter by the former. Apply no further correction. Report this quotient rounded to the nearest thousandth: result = 0.151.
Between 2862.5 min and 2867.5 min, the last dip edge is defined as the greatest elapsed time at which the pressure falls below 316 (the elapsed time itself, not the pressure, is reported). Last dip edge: 2865.0 min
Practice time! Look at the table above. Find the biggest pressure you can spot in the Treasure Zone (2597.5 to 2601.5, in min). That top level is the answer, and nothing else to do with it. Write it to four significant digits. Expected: 438.6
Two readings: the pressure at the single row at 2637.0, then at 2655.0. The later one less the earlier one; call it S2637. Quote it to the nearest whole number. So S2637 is -76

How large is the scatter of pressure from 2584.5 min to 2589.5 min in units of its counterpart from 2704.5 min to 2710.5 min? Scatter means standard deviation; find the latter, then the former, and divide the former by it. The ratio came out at 1.9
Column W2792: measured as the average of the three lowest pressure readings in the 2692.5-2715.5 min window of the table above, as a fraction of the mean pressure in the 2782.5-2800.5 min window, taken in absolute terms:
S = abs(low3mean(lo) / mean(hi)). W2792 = 0.79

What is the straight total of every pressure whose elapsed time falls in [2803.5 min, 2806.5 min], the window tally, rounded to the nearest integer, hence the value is 938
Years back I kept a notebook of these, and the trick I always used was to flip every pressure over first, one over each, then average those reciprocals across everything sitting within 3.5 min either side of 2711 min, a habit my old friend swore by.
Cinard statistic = 0.0038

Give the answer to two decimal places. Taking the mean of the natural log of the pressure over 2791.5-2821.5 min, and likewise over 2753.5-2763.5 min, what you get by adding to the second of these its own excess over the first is 5.71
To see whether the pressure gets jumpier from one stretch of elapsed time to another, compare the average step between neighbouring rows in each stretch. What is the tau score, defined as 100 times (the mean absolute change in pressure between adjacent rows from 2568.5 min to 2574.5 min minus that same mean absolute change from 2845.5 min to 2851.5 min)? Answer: 1938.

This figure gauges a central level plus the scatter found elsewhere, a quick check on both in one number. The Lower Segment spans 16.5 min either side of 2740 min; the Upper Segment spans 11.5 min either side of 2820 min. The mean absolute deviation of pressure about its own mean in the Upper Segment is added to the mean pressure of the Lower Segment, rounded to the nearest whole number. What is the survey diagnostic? 326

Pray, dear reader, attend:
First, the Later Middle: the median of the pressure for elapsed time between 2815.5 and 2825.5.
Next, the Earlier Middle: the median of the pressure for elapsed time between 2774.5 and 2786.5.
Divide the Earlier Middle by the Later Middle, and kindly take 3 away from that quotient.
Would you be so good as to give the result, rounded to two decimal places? -1.99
